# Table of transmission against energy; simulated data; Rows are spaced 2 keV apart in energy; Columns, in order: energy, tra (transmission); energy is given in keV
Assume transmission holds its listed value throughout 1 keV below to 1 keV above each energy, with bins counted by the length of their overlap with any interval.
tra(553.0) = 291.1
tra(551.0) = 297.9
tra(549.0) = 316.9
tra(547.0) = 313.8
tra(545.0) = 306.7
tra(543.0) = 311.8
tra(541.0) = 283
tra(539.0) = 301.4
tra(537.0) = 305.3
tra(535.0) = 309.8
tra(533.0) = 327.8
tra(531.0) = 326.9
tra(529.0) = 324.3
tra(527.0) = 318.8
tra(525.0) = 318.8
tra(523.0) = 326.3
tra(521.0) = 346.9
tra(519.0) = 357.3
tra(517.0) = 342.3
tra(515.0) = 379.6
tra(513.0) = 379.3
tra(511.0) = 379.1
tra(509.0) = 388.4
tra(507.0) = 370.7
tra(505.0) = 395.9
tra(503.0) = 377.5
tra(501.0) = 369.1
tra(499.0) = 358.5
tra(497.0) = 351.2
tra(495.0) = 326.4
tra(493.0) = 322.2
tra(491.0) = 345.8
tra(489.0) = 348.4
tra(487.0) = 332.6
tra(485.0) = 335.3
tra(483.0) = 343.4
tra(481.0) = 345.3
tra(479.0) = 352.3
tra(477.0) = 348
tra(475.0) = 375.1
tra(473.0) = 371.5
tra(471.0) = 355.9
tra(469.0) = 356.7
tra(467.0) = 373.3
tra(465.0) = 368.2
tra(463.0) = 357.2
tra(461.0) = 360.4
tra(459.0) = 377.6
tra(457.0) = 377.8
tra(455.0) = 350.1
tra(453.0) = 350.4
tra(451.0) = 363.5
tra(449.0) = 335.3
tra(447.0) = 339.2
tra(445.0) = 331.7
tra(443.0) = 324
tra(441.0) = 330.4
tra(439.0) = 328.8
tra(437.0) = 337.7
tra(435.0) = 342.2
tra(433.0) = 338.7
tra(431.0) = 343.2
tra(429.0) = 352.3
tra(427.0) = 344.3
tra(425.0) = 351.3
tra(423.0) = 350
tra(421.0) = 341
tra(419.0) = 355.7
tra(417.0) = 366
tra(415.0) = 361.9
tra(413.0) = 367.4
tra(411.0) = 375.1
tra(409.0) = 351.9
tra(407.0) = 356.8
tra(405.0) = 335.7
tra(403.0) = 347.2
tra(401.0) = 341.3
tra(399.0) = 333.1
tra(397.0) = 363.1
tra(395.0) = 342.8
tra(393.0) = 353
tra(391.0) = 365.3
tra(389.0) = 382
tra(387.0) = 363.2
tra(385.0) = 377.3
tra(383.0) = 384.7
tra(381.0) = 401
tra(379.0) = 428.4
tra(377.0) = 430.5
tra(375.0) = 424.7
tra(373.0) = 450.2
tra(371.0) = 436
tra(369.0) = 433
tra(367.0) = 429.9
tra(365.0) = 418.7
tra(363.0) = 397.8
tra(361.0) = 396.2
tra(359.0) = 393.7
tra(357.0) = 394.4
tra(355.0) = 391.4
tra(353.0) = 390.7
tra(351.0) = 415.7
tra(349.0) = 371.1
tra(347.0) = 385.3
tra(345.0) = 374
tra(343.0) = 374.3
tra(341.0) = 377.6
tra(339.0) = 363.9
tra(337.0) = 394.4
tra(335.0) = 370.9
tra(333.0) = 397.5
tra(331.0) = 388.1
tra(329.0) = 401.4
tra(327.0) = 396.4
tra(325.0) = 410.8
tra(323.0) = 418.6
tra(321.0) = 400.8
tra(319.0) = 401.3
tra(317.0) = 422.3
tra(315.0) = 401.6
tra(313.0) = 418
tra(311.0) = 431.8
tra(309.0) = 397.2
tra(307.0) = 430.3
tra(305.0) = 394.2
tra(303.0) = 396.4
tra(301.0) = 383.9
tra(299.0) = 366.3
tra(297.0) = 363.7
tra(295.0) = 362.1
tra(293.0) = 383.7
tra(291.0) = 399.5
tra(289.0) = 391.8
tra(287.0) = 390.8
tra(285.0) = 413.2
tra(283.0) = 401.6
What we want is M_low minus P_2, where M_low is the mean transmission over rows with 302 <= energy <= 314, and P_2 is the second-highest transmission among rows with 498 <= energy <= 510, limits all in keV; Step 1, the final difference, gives 23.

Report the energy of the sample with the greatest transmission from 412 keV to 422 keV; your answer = 413.0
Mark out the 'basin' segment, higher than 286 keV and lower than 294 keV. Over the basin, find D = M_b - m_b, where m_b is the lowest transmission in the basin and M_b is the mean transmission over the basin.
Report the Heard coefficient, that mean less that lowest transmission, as 8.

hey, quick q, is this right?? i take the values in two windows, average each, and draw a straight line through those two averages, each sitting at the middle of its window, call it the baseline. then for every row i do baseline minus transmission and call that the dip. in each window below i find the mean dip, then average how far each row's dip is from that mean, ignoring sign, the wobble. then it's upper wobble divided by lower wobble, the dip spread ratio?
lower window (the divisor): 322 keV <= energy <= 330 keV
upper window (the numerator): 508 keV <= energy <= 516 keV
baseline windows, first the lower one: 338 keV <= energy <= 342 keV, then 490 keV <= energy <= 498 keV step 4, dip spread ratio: 0.41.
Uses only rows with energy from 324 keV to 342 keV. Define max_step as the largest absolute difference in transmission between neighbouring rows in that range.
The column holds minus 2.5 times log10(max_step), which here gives -3.7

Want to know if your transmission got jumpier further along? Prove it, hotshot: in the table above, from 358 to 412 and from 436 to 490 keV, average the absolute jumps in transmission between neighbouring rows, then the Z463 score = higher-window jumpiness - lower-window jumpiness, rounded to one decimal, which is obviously -3.6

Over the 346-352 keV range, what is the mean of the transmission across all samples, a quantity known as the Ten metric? 391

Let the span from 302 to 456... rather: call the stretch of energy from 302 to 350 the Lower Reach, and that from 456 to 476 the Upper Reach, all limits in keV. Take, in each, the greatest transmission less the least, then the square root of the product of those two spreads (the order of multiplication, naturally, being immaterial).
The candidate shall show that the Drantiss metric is 39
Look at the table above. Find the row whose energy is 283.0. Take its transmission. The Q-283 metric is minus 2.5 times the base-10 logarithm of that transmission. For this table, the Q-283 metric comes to -6.51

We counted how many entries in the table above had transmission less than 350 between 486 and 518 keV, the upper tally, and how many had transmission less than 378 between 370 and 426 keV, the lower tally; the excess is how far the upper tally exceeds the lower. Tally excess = -14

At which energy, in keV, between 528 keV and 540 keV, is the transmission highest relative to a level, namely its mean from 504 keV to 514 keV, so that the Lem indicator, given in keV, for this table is 533.0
